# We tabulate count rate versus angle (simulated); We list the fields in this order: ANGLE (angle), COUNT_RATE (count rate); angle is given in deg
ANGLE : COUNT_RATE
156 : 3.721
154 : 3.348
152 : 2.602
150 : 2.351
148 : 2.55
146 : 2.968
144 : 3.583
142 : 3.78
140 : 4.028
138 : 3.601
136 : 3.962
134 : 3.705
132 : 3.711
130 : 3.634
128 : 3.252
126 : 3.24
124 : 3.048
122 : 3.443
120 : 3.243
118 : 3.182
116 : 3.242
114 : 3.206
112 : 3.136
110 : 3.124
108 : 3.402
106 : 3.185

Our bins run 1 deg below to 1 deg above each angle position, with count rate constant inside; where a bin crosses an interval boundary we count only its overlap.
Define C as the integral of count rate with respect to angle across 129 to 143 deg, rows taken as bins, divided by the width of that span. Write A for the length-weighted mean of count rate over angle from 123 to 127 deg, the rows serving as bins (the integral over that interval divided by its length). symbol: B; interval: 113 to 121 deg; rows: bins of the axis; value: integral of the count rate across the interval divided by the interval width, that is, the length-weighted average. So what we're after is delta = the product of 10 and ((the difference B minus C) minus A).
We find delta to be -37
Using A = 3.1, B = 3.2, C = 3.8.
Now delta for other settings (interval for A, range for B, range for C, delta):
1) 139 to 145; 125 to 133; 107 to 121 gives -36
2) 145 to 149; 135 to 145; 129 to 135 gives -27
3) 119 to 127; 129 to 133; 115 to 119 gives -28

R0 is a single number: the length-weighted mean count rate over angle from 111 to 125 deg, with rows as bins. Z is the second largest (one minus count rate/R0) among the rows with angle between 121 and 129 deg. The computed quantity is -0.01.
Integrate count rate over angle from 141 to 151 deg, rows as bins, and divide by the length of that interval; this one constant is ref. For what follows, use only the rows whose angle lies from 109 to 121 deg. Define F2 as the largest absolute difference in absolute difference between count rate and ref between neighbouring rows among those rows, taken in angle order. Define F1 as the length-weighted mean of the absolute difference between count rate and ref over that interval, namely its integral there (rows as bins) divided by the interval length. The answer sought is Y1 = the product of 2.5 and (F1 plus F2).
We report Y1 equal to 0.5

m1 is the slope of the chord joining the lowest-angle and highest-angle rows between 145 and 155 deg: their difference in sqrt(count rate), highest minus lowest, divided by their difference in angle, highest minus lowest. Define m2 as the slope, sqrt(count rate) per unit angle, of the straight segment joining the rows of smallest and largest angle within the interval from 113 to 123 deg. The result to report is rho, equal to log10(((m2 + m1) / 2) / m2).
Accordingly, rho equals 0.1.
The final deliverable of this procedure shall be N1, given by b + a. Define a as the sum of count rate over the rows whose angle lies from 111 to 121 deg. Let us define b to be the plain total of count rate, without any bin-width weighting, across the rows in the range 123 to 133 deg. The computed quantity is 33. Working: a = 16.0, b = 16.9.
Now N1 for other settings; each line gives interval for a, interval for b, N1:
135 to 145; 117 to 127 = 35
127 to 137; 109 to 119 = 34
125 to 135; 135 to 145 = 36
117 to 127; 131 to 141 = 35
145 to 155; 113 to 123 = 30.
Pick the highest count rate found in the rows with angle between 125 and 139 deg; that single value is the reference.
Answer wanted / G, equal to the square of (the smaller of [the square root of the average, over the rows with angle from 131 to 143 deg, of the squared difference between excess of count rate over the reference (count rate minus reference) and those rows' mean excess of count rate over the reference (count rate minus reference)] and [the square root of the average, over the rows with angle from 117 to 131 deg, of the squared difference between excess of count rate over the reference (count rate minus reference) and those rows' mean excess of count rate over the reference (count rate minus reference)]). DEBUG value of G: 0.023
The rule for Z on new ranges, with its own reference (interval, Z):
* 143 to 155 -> 0.21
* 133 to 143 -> -0.15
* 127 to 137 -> -0.13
